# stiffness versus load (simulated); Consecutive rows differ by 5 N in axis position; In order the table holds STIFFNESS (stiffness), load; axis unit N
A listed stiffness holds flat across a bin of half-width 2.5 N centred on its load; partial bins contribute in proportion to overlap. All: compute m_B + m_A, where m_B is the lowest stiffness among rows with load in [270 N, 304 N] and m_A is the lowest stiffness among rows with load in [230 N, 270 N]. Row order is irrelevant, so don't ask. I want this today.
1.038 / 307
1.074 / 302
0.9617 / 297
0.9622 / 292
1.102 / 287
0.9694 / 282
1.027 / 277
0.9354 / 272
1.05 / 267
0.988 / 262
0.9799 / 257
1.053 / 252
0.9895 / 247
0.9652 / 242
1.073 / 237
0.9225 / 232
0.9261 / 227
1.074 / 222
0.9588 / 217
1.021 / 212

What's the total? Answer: 1.86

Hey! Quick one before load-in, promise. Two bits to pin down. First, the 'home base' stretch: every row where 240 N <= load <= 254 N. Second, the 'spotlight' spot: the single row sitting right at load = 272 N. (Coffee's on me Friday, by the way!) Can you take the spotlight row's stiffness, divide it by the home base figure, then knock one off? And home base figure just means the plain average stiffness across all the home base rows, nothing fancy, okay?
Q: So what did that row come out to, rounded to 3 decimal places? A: -0.067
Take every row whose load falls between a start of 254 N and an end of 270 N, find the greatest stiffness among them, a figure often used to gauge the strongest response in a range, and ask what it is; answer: 1.05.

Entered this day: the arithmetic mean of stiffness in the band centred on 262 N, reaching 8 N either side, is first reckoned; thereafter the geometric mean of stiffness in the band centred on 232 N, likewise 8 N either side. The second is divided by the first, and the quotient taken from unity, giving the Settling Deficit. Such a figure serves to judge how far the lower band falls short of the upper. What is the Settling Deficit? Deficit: 0.034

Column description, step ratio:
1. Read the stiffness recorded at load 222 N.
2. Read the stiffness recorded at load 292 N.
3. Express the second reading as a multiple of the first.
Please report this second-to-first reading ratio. 0.90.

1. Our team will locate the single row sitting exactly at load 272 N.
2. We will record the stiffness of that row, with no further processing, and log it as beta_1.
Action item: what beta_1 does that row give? 0.9354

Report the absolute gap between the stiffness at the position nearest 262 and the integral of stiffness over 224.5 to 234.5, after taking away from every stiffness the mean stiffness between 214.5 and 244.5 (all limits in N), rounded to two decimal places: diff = 0.62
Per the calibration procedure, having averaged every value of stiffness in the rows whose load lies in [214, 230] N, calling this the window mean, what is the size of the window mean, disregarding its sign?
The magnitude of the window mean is 0.99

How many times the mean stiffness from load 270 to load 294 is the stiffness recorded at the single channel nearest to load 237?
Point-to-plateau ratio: 1.07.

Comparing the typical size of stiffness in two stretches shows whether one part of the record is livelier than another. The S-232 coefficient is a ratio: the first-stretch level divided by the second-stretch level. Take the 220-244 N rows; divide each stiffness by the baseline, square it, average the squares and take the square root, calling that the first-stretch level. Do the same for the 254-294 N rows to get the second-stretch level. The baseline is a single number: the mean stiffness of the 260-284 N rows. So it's 0.991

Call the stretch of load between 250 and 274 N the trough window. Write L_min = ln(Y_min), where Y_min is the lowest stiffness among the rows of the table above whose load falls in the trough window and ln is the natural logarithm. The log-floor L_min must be -0.067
